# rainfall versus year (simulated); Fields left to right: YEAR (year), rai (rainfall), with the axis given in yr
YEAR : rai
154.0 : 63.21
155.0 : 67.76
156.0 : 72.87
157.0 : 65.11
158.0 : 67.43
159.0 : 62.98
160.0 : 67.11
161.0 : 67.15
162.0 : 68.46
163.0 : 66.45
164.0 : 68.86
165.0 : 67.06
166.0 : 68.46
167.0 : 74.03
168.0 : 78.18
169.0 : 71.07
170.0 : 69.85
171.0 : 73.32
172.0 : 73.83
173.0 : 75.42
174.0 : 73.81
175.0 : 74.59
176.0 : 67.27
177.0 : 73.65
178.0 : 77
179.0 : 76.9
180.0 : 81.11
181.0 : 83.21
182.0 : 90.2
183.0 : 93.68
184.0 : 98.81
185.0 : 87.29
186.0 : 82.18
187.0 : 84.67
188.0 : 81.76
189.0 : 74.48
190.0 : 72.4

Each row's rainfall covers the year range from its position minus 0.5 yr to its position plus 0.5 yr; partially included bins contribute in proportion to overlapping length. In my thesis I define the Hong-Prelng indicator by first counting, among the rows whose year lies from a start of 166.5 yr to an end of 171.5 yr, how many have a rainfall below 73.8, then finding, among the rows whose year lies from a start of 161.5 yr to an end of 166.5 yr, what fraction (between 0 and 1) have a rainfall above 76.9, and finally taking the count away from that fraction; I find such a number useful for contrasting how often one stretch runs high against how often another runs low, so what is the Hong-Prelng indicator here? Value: -3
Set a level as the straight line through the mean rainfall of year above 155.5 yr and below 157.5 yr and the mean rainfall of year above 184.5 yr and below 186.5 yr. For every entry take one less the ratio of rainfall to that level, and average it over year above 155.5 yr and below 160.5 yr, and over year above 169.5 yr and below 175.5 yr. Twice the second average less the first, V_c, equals 0.070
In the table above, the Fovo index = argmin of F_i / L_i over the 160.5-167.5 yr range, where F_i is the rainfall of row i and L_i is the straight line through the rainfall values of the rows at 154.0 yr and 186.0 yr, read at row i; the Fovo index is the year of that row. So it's 165.0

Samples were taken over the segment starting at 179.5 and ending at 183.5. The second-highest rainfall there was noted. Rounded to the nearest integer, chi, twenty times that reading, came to 1804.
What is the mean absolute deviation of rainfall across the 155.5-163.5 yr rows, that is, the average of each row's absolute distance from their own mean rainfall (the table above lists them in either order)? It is 1.8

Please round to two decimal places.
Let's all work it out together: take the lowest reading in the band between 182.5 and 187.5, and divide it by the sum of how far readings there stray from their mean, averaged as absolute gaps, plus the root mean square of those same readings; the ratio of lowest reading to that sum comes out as 0.86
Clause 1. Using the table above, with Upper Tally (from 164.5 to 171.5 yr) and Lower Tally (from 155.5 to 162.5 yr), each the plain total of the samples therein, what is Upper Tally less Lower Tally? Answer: 31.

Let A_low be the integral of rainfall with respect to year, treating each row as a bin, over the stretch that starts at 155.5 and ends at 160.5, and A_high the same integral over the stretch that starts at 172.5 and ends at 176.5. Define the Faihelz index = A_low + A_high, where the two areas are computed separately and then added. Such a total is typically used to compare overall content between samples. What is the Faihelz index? 627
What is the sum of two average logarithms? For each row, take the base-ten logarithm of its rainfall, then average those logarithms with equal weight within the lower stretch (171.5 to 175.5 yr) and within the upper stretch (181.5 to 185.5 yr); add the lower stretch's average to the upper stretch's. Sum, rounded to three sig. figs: 3.84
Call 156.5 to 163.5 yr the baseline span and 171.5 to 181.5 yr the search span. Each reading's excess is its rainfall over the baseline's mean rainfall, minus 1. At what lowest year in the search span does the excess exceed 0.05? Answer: 172.0 yr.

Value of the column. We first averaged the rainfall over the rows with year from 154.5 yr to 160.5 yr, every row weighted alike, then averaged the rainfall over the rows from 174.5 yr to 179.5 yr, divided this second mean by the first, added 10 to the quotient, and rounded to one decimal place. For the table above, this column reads 11.1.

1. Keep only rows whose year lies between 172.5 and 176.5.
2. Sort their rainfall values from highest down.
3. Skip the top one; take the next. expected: 74.59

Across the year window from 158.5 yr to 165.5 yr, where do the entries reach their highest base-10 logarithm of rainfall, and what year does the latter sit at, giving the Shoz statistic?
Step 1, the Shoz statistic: 164.0 yr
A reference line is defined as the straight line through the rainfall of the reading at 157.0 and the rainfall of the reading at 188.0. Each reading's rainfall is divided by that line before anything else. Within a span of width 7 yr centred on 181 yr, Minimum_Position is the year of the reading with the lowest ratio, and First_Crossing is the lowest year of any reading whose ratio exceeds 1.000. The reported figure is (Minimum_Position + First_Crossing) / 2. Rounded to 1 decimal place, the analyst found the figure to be 178.5 yr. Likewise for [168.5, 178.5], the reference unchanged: 173.5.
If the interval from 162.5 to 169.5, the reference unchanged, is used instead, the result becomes 166.0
